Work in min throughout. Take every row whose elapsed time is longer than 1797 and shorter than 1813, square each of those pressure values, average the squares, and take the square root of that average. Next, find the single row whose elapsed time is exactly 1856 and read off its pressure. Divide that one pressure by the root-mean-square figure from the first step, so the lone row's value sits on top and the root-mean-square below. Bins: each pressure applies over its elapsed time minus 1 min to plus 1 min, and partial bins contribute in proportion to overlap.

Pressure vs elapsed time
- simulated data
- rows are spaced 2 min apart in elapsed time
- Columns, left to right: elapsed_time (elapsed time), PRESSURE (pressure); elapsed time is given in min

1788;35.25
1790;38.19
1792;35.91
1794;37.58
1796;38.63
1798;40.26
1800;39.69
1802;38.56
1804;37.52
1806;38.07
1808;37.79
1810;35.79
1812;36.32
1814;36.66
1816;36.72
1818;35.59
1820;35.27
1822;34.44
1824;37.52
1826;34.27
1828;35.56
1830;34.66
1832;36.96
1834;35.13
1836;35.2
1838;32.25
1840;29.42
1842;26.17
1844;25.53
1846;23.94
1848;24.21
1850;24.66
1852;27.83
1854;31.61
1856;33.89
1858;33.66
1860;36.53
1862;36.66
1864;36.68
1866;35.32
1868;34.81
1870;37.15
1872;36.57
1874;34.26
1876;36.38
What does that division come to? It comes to 0.89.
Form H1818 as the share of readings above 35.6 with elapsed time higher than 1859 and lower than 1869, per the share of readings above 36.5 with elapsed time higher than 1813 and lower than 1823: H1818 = 1.5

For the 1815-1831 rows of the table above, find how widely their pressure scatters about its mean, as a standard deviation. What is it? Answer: 1.1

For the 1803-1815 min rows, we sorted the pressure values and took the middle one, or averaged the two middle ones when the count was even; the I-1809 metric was 37.1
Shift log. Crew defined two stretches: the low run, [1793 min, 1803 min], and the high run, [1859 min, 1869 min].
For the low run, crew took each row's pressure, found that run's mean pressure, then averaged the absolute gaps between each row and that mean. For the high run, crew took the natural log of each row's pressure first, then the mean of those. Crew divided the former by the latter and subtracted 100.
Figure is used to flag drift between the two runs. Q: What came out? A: -99.77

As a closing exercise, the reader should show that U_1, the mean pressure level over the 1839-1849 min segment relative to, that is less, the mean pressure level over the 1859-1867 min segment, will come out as -10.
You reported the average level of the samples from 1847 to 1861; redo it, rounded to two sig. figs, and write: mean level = 30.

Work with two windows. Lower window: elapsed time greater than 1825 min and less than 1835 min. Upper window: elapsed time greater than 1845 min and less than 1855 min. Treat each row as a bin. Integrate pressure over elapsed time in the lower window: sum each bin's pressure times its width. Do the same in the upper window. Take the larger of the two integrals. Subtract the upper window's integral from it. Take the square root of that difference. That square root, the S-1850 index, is 9.4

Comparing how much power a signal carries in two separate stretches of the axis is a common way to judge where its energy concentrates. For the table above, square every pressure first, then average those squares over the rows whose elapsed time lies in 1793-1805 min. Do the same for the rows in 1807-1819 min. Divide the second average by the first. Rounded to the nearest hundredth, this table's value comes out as 0.89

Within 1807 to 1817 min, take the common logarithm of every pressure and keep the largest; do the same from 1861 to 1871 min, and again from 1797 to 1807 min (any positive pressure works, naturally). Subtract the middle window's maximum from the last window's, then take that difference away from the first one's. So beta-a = 1.542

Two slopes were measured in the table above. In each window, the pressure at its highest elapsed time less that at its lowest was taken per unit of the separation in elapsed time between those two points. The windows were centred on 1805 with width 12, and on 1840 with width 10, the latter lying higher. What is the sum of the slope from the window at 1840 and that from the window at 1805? -1.6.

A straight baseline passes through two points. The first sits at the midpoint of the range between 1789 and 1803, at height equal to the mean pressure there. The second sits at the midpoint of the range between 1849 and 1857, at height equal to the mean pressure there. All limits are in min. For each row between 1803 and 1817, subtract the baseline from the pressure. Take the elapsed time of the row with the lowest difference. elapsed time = 1810 min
